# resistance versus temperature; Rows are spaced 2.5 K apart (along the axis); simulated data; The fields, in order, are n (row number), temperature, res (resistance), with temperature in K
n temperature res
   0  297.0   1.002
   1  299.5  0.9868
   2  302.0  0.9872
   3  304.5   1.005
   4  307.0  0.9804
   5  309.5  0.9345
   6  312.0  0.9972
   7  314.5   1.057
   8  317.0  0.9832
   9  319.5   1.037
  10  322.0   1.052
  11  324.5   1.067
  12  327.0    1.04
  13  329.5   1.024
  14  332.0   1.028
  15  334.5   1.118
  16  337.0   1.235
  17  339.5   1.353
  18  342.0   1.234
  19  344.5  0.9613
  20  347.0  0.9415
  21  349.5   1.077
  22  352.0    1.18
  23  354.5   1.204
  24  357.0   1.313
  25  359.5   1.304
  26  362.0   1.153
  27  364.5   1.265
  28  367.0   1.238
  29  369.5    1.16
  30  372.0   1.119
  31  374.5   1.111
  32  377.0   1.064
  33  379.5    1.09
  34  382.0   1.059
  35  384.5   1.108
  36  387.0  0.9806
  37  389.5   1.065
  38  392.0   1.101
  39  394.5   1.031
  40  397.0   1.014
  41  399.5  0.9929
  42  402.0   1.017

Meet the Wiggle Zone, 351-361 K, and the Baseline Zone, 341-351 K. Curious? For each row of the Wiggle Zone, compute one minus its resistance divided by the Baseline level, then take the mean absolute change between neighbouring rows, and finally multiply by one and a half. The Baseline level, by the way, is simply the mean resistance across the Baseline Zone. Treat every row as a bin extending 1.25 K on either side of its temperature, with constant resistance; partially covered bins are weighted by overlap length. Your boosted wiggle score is 0.067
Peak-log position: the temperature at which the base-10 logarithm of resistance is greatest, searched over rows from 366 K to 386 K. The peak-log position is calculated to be 367.0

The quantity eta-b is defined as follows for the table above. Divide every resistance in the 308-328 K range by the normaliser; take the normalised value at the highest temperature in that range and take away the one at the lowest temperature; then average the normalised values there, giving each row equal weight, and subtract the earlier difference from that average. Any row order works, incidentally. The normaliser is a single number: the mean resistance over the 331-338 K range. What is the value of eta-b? 0.81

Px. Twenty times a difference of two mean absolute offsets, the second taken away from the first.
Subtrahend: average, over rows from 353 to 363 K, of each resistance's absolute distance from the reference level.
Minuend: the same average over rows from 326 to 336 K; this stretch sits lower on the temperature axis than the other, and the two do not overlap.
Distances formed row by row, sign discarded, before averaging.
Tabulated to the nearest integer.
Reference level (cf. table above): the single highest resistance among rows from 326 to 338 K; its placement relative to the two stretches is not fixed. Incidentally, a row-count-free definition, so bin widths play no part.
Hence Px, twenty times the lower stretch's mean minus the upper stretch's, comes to 2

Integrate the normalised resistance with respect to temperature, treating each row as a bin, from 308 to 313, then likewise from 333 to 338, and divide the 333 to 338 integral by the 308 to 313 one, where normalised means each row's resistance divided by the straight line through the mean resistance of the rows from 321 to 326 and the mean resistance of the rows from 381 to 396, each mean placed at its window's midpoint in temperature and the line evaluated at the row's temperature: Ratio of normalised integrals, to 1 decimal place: 1.2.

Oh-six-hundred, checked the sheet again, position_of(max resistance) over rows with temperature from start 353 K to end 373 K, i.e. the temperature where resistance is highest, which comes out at 357.0 K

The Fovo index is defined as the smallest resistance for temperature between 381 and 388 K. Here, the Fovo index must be 0.9806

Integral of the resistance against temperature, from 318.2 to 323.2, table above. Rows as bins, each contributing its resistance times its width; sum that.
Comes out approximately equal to 5.22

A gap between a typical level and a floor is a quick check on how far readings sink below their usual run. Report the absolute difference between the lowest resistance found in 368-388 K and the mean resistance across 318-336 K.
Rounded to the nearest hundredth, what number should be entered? 0.07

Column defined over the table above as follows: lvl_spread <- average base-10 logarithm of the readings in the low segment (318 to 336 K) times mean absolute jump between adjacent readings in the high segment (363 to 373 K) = 0.0011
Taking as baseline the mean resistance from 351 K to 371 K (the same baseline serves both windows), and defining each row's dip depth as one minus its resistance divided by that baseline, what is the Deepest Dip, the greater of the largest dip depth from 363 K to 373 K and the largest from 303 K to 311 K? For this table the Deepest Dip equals 0.238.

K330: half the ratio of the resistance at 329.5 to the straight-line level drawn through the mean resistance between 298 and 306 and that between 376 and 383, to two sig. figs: 0.50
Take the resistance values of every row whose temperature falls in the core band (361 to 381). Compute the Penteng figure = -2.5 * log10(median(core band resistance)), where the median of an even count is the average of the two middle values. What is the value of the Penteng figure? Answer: -0.14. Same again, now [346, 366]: -0.19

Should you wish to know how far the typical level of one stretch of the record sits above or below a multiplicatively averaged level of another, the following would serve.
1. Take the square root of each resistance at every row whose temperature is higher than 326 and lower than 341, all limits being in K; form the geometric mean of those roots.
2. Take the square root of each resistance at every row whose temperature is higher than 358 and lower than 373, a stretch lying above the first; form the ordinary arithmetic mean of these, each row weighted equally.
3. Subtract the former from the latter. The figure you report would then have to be 0.04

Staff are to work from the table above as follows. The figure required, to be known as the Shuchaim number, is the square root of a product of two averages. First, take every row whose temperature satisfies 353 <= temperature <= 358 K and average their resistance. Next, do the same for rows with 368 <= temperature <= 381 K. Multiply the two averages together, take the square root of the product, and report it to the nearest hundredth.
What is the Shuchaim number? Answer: 1.18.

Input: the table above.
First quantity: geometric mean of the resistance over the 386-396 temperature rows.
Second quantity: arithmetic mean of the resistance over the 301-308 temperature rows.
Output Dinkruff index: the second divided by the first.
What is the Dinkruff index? 0.950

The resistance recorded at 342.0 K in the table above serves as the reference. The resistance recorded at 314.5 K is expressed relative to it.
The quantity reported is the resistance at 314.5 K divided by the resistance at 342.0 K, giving 0.86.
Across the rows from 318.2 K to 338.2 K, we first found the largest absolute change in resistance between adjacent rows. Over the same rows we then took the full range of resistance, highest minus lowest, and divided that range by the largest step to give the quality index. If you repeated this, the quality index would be 1.80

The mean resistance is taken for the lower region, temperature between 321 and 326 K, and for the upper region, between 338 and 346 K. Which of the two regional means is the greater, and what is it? 1.18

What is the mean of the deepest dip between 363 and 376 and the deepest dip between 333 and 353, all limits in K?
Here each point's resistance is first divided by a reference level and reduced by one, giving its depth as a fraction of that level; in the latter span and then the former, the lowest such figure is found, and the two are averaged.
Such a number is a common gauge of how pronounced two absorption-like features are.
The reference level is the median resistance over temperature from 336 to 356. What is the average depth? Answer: -0.139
